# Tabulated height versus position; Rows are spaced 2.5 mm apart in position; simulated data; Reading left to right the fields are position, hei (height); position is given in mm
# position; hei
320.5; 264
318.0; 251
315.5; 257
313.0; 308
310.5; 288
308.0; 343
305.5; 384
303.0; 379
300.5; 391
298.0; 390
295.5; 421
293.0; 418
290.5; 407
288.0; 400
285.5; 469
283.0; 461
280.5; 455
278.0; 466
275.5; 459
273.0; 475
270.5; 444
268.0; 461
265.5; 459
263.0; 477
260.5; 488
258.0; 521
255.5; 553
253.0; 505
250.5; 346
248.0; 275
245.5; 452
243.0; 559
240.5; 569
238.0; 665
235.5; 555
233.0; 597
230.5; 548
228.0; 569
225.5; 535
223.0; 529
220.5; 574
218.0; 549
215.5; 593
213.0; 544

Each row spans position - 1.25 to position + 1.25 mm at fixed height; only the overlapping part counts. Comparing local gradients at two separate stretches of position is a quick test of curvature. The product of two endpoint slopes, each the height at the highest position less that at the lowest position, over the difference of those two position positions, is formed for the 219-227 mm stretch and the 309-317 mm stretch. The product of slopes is 48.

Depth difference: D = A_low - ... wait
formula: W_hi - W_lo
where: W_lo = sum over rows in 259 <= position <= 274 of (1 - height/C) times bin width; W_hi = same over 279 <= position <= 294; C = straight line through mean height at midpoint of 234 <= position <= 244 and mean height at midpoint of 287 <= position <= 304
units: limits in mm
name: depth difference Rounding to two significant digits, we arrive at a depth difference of -1.0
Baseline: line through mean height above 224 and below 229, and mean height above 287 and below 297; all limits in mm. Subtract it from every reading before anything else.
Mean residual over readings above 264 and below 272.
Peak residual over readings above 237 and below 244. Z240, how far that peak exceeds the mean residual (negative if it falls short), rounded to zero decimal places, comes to 145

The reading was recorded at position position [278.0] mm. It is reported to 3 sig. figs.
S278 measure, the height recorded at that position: 466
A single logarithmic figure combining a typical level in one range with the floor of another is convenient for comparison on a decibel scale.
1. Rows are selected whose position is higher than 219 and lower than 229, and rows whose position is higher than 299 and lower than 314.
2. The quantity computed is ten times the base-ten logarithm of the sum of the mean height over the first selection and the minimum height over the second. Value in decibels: 29.2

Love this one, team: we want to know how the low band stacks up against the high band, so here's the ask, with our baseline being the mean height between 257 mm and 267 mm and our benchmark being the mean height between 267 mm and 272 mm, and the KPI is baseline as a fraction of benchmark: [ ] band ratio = 1.07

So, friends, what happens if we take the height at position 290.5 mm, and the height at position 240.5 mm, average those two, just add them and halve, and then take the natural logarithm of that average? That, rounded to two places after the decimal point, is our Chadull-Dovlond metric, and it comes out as 6.19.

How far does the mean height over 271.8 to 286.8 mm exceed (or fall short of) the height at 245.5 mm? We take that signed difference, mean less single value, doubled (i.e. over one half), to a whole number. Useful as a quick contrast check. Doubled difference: 24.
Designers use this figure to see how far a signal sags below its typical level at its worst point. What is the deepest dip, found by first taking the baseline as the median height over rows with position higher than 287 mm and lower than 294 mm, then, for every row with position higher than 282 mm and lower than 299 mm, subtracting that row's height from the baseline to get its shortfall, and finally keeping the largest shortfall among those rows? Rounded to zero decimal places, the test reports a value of 17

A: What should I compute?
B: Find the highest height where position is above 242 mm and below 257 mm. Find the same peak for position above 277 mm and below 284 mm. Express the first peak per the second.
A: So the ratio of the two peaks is 1.20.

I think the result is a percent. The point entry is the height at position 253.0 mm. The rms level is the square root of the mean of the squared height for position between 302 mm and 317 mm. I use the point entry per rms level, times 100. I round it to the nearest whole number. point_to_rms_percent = 153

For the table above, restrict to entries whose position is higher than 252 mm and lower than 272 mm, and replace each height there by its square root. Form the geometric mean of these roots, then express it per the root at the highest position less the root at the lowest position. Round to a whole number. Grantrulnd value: -16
